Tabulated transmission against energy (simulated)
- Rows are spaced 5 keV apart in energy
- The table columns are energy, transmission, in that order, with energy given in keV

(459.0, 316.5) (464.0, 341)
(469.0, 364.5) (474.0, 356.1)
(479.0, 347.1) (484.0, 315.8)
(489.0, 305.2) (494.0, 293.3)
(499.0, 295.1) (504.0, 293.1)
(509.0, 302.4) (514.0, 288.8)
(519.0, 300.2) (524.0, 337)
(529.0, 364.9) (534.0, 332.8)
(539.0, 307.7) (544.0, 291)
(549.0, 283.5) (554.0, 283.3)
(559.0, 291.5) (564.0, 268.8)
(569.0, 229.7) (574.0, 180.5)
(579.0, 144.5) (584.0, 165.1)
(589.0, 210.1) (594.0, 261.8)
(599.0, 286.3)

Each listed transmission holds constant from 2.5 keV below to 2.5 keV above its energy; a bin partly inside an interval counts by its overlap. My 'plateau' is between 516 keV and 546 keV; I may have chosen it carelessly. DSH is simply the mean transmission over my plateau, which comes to 322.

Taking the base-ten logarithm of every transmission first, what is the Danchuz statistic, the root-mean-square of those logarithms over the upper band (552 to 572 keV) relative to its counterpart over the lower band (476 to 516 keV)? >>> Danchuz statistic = 0.98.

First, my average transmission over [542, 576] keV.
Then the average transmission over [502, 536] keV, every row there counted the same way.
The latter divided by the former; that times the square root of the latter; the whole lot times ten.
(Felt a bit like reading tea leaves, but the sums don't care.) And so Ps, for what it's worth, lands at 216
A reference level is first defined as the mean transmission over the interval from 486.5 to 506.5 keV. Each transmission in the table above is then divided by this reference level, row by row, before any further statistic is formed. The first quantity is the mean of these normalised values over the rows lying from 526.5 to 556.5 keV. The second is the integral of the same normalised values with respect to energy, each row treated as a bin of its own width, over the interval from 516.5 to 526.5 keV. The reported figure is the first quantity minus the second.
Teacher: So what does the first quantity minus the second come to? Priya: -9.7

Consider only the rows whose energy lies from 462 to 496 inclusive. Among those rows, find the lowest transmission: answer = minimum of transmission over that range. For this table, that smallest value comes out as 293.3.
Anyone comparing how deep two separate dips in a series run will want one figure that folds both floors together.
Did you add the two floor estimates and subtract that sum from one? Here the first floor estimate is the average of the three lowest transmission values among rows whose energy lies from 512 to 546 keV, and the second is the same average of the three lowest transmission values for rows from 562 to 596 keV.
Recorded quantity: -456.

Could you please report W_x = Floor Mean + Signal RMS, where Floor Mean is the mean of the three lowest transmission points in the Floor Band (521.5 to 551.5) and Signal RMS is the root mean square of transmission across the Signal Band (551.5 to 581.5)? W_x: 533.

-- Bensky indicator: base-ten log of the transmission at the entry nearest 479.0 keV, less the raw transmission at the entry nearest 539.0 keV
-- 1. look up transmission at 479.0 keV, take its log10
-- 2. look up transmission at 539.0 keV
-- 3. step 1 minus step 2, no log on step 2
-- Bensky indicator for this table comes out -305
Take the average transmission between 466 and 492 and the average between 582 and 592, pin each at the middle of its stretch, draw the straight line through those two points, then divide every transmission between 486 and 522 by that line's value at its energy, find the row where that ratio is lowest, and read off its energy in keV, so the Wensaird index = 494.0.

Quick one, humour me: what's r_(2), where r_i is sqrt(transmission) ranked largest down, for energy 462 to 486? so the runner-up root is 18.9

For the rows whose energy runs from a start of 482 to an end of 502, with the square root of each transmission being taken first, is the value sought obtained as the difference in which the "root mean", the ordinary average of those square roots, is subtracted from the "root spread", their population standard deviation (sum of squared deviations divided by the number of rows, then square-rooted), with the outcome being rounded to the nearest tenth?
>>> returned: -17.1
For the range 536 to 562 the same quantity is -16.8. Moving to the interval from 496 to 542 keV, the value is -17.0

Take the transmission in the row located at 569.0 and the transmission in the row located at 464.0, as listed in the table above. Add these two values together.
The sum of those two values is 571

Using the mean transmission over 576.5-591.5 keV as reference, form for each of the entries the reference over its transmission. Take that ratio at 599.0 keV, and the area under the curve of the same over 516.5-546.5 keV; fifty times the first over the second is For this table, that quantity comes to 1.9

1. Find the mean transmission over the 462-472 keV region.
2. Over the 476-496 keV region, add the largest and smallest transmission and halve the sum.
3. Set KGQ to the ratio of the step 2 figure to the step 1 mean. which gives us 0.91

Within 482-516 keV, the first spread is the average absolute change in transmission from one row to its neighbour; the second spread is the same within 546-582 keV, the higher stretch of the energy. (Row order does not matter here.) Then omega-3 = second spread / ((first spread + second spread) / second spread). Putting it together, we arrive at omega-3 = 19.7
